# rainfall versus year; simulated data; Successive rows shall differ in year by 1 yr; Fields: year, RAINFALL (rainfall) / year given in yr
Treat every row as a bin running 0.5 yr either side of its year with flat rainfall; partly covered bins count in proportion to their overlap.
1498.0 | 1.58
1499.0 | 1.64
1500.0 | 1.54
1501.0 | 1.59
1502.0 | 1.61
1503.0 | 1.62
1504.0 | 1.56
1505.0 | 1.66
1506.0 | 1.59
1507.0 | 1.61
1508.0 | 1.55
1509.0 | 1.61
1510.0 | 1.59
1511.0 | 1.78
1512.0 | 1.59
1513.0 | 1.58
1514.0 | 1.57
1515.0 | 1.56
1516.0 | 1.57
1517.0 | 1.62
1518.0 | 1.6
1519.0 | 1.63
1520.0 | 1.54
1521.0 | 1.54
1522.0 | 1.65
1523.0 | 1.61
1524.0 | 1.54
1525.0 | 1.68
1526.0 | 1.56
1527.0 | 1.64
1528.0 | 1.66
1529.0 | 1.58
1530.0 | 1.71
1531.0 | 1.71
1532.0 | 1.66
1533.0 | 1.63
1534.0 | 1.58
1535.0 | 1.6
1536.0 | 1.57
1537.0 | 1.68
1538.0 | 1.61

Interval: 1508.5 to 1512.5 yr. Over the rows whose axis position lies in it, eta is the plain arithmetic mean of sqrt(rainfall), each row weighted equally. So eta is 1.28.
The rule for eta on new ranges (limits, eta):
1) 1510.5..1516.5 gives 1.27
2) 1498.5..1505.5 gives 1.27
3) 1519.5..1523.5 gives 1.26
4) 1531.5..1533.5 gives 1.28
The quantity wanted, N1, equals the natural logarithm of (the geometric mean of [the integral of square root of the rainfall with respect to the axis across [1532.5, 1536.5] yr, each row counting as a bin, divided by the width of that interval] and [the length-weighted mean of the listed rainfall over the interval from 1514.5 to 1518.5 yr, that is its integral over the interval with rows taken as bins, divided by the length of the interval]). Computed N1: 0.348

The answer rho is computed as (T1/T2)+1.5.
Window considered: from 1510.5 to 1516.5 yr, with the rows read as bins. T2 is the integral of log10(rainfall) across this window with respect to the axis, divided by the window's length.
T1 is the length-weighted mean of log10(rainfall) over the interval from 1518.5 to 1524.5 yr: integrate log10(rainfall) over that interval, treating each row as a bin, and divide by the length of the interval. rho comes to 2.47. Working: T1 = 0.200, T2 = 0.206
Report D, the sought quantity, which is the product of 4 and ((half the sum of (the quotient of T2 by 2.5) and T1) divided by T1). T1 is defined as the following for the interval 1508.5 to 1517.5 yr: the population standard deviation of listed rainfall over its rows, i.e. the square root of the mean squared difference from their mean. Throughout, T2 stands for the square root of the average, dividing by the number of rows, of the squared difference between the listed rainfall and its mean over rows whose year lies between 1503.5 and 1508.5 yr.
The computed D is 2.49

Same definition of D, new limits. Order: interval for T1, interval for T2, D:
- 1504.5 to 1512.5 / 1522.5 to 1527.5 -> 2.62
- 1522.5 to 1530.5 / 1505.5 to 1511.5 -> 3.05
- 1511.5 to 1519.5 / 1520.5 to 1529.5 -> 3.72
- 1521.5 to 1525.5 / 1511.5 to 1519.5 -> 2.36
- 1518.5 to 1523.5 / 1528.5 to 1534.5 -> 2.94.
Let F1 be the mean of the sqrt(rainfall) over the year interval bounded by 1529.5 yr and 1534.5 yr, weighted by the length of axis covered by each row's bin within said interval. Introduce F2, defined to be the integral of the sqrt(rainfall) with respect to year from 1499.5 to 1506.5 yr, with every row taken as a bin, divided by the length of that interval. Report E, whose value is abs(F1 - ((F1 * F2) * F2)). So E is 0.767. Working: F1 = 1.29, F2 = 1.26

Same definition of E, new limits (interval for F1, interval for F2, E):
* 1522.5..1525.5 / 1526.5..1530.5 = 0.821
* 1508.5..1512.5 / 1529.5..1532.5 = 0.888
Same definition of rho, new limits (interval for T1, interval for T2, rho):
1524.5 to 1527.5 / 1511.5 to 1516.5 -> 2.57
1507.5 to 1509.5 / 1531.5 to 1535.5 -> 2.45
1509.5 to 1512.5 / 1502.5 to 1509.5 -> 2.57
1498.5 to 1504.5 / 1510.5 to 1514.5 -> 2.46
